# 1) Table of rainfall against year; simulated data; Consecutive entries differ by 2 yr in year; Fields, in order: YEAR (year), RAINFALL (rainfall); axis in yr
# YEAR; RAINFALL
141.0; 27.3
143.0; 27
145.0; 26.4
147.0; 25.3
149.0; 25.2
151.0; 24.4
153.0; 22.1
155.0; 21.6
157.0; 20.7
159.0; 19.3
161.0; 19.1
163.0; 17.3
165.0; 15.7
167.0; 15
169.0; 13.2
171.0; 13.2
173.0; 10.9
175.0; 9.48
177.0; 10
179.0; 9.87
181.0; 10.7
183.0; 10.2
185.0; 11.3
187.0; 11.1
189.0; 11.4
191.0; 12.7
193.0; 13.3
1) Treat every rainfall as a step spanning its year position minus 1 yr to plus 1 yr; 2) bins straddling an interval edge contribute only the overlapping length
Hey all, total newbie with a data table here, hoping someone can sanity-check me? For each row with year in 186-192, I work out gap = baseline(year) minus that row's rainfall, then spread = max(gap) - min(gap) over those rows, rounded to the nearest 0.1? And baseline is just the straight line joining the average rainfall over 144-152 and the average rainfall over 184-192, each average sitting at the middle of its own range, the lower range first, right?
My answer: 3.0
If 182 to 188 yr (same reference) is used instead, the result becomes 2.3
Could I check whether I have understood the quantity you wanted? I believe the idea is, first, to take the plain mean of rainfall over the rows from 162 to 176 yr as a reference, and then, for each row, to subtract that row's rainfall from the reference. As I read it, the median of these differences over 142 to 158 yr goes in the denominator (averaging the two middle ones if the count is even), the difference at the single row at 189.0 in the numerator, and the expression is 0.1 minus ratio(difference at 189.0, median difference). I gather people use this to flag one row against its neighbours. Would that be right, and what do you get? 0.29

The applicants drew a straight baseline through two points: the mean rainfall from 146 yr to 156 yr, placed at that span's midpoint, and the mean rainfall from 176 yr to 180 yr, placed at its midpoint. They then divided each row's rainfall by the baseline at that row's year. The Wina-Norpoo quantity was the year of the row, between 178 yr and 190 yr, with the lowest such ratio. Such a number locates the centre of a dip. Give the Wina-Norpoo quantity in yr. 179.0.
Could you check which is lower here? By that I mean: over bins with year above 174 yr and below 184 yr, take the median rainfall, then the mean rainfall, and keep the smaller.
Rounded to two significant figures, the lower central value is 10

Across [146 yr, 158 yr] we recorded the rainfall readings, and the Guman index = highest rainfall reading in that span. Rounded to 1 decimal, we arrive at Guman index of 25.3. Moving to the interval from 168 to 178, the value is 13.2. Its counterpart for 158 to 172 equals 19.3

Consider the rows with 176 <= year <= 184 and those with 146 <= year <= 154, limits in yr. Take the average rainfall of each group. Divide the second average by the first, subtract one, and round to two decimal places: 1.38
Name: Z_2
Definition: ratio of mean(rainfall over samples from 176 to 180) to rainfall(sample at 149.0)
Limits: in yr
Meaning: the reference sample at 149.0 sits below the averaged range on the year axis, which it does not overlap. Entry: 0.39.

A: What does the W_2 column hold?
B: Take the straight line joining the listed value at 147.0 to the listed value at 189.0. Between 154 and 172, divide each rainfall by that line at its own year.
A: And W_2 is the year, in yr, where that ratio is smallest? 169.0 yr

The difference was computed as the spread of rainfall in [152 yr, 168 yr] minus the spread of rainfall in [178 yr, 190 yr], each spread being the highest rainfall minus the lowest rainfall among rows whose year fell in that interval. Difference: 5.6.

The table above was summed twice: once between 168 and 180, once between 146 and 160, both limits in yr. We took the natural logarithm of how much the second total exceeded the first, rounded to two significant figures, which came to 4.5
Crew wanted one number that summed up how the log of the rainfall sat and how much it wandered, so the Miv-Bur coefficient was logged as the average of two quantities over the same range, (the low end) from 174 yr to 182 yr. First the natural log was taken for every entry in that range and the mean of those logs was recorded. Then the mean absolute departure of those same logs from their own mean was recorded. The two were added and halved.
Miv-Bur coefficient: 1.17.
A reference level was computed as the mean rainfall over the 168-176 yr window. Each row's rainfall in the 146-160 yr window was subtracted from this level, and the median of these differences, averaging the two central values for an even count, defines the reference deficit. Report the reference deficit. -10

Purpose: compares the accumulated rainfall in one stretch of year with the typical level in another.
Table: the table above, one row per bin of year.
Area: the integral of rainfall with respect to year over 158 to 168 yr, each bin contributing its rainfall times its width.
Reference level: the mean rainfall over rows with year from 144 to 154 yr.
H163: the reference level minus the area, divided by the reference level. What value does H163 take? -6.0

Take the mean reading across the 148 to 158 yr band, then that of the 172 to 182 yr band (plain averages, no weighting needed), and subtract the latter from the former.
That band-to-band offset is 13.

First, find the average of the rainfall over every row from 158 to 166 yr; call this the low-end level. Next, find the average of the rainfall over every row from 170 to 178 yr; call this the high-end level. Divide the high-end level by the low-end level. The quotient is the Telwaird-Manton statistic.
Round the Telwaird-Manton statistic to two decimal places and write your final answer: 0.61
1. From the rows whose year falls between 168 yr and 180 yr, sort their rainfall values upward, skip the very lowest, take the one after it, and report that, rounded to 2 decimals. 9.87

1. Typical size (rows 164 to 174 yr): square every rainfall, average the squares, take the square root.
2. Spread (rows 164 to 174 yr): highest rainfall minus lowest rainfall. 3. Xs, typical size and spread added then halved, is 9.3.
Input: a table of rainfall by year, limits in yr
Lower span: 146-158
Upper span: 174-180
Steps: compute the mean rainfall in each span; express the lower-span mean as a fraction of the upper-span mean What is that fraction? 2.37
